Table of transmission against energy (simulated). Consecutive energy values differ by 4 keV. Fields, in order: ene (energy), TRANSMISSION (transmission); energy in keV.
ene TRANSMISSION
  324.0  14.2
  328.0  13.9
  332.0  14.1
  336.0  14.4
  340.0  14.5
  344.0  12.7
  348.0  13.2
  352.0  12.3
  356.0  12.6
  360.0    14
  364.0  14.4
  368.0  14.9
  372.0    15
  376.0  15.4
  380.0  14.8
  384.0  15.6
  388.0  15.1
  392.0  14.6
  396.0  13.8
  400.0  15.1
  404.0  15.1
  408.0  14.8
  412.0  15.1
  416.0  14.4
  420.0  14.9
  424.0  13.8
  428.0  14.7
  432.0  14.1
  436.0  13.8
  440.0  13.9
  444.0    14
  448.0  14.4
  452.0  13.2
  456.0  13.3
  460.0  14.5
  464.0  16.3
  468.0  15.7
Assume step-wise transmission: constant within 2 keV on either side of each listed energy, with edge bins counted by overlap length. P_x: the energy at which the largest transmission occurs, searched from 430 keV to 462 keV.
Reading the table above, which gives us 460.0 keV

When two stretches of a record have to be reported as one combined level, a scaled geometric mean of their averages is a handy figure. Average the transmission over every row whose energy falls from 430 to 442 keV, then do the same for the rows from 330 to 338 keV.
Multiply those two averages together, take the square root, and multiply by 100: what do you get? 1409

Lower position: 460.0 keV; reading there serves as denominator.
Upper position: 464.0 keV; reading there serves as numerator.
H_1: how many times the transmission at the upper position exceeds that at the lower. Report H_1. 1.12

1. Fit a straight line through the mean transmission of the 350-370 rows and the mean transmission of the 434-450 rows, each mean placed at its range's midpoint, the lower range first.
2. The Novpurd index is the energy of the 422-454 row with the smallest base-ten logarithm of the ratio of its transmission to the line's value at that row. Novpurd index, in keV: 452.0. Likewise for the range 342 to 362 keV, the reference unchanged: 352.0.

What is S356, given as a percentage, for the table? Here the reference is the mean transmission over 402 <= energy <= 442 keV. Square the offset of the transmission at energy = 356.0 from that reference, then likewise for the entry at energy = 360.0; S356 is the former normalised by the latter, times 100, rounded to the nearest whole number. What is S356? 1635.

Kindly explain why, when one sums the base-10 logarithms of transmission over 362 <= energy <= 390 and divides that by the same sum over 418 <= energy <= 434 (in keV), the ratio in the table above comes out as 1.8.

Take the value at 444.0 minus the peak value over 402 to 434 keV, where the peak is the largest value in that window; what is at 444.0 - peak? -1.1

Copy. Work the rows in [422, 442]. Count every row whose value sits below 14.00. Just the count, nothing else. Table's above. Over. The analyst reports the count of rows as 3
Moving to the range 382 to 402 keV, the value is 1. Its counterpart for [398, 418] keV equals 0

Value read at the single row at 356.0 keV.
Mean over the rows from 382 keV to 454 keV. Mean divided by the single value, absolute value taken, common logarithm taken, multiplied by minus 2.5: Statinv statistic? -0.150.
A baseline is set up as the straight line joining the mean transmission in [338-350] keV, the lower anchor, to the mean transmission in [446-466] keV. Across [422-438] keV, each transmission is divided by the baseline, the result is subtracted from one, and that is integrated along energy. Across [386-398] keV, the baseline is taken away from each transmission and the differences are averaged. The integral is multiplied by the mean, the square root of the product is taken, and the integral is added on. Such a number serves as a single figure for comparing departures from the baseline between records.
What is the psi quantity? 0.2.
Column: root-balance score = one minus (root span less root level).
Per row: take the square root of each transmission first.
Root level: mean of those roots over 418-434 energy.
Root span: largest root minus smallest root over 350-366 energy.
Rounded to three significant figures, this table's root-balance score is 4.50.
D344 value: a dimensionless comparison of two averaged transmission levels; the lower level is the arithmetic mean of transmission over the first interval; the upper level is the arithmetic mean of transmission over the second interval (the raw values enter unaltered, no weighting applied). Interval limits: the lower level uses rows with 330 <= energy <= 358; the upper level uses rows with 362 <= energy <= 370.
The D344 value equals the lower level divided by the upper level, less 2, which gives -1.09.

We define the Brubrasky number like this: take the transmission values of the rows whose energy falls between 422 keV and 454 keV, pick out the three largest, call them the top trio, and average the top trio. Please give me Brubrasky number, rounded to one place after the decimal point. 14.4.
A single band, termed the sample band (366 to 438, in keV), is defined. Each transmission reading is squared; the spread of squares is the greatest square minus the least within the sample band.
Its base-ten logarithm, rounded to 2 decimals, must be 1.72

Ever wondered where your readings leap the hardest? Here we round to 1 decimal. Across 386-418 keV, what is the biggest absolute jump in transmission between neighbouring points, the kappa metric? 1.3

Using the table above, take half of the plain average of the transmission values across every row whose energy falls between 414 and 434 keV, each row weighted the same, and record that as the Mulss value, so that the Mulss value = 7.19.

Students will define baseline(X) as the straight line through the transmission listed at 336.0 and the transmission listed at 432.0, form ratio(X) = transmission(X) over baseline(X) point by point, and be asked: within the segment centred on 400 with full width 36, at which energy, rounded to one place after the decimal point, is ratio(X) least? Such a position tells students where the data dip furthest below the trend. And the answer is 396.0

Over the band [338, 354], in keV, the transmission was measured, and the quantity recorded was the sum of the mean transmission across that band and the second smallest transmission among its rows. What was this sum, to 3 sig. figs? 25.9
